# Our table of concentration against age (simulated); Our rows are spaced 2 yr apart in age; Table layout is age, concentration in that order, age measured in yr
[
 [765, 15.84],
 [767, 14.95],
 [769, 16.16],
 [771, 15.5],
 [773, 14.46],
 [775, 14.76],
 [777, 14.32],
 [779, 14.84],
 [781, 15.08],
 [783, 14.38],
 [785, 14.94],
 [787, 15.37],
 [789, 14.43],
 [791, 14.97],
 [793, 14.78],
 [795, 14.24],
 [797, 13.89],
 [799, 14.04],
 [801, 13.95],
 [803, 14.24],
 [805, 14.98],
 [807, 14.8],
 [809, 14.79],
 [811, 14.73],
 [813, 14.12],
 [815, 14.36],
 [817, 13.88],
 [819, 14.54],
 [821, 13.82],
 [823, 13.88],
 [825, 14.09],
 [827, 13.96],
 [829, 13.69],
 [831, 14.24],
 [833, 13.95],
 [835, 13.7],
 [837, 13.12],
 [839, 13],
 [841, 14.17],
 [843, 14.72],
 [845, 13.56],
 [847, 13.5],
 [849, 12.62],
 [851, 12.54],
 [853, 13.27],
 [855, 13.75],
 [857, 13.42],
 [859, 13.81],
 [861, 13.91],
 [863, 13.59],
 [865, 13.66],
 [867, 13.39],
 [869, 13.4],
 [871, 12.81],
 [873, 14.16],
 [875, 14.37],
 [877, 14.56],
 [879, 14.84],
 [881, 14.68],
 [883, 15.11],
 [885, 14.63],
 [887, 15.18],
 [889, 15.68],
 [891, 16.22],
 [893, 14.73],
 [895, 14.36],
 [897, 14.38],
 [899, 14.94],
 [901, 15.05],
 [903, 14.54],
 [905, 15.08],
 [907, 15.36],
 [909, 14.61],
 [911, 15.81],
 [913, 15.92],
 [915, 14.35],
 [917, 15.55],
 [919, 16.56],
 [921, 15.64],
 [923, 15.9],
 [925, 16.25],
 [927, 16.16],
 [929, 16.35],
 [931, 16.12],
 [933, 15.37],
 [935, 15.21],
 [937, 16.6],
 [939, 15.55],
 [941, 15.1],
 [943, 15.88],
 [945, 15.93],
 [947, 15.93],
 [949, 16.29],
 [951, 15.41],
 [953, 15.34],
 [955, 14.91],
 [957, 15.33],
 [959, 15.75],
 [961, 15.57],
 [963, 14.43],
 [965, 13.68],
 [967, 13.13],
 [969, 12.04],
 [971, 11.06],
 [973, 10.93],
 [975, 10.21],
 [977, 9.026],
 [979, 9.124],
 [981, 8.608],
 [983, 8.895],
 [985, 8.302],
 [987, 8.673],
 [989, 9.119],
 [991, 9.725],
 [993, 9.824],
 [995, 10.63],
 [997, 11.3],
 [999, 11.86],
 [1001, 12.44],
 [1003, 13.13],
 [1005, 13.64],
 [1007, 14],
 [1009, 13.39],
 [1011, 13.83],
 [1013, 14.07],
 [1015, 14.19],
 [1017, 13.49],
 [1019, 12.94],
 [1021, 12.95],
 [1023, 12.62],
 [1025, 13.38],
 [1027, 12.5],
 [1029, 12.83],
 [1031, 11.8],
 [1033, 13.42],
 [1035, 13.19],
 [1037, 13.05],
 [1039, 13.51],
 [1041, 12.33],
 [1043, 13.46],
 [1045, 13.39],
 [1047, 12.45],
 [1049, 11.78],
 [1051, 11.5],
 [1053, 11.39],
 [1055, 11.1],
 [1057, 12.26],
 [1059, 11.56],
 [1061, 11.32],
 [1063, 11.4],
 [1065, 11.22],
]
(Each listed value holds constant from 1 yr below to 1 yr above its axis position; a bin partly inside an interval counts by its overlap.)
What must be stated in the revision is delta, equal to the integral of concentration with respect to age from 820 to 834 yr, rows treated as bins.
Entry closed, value 195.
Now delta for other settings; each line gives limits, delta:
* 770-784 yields 207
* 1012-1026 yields 187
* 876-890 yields 209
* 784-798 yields 205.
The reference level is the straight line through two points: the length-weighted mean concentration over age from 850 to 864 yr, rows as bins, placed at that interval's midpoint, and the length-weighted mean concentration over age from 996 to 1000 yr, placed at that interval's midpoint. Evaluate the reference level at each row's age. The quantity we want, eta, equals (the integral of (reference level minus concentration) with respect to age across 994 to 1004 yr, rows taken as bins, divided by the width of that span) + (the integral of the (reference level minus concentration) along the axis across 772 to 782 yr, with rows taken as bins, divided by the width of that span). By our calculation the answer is -0.5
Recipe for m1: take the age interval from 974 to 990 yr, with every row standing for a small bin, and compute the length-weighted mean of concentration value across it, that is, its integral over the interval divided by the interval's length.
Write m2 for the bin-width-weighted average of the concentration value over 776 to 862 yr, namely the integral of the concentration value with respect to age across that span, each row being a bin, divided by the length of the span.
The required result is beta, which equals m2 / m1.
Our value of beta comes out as 1.57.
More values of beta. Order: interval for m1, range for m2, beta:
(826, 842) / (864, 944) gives 1.10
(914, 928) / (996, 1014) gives 0.83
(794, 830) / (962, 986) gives 0.76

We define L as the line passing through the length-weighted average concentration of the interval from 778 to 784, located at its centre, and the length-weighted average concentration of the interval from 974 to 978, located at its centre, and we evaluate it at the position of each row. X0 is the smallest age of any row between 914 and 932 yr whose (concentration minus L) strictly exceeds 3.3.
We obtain 917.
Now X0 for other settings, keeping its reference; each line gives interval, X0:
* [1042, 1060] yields 1043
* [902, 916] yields 905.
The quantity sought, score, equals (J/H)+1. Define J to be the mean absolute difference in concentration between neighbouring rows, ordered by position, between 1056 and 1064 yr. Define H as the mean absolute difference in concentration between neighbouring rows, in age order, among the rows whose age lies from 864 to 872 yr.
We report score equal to 2.2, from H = 0.3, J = 0.34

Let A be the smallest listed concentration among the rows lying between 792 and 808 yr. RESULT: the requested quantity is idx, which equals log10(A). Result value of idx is 1.14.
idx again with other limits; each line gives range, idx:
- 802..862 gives 1.10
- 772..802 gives 1.14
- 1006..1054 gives 1.06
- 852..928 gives 1.11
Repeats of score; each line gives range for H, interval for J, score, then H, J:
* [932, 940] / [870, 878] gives 1.7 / 0.9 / 0.58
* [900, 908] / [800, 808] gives 1.9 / 0.4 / 0.40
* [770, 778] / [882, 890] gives 1.9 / 0.6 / 0.51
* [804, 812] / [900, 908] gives 6.3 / 0.1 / 0.44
